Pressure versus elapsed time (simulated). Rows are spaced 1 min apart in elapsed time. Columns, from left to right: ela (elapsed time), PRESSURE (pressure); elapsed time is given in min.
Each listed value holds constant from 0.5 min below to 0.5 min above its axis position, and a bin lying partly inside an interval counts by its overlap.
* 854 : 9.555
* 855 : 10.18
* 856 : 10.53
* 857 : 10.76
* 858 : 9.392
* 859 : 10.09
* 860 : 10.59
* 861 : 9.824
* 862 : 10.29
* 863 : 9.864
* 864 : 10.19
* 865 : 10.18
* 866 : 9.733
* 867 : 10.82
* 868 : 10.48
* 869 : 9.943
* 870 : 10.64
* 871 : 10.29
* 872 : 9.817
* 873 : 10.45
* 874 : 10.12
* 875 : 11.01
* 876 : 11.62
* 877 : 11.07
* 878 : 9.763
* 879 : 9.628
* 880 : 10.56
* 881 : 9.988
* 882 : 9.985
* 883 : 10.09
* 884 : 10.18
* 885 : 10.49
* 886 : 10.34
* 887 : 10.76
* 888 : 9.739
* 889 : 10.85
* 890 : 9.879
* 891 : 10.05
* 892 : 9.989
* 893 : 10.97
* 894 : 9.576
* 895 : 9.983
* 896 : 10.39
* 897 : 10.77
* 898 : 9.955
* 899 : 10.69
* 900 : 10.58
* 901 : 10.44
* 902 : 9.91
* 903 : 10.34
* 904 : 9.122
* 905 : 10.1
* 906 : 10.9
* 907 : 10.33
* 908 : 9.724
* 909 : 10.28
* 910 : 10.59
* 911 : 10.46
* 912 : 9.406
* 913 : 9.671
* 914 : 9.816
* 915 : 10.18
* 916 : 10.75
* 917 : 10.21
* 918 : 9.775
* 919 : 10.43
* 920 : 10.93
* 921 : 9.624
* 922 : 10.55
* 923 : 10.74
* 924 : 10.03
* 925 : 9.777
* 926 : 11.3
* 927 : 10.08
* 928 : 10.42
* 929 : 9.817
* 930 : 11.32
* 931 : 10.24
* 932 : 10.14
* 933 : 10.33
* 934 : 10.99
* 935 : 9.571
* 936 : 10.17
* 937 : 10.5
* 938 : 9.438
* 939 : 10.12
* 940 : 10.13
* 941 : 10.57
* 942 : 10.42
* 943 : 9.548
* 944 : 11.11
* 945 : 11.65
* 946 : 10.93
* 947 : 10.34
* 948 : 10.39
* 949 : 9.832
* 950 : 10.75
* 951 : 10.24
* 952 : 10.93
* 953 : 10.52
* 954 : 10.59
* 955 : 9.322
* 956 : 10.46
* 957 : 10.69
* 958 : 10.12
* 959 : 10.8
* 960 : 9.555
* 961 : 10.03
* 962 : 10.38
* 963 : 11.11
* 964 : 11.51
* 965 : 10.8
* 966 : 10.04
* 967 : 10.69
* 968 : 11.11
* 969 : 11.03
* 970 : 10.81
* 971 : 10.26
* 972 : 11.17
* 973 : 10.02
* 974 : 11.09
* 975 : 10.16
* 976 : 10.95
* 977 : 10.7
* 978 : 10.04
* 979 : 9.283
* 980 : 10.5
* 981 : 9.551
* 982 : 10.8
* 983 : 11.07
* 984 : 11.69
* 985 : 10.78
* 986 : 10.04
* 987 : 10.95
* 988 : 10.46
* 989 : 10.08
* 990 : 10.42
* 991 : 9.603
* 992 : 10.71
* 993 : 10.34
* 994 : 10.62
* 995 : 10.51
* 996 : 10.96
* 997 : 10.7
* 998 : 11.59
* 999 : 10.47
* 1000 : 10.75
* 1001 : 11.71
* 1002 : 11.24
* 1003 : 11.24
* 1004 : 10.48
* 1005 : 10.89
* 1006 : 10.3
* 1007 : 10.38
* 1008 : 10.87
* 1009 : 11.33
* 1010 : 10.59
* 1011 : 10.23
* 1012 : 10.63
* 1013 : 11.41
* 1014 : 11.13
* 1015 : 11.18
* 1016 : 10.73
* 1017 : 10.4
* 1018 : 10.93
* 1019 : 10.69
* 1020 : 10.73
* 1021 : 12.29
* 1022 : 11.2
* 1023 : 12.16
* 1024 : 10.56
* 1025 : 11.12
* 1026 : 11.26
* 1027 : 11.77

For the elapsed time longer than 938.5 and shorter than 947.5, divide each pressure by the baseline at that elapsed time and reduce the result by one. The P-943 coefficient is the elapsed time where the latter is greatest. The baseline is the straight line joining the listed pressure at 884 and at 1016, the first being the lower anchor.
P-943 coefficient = 945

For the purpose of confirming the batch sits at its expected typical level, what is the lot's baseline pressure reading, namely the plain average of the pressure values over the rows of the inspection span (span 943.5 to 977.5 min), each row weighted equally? 10.6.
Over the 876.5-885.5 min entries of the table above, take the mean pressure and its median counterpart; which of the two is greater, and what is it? 10.19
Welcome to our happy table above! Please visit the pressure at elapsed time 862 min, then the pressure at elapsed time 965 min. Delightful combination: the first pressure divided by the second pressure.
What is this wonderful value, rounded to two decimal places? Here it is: 0.95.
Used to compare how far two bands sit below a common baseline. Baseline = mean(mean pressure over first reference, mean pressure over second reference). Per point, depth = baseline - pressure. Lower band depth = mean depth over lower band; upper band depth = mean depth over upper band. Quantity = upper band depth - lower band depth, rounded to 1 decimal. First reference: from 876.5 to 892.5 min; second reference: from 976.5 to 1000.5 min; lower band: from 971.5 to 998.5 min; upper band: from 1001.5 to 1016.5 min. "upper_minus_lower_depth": -0.3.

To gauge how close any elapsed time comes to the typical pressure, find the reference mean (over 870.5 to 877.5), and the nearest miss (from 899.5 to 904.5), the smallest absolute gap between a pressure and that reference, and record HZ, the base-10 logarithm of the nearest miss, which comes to -1.34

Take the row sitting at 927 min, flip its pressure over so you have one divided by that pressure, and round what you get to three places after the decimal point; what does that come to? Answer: 0.099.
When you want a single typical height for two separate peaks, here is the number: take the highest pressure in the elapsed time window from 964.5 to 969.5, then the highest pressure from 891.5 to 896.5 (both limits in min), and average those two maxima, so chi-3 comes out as 11.04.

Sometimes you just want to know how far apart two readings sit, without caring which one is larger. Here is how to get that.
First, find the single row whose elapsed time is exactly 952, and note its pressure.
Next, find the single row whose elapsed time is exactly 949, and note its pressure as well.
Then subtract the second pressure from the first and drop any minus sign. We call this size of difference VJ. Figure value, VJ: 1.10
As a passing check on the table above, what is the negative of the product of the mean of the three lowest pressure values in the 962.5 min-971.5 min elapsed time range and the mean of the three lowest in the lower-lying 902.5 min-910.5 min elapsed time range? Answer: -99.7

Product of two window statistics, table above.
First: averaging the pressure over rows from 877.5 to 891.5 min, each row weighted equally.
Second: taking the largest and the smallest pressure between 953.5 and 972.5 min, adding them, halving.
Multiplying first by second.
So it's 105.9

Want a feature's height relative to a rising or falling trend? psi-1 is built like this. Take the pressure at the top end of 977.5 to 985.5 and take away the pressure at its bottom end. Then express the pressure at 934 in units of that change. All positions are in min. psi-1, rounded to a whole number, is 15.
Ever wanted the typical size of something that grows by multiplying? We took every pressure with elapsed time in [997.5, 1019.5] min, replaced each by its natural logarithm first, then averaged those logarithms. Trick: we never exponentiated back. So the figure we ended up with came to 2.39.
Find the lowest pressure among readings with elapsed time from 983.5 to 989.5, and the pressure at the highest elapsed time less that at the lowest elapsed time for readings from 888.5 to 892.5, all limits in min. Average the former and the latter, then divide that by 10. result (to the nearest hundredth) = 0.46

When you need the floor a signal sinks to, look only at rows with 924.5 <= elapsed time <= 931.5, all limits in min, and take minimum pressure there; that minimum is 9.777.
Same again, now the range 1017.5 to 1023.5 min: 10.69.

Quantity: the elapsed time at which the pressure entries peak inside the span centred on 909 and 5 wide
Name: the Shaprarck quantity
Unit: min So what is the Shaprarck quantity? 910 min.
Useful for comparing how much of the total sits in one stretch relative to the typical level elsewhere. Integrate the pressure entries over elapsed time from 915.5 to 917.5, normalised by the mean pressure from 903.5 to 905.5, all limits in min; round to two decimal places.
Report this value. 2.18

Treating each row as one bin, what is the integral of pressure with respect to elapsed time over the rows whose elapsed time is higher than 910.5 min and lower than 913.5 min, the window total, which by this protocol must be 29.5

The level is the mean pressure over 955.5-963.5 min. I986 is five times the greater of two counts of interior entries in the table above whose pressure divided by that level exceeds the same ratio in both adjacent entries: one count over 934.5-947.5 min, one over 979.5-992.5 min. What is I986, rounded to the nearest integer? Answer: 15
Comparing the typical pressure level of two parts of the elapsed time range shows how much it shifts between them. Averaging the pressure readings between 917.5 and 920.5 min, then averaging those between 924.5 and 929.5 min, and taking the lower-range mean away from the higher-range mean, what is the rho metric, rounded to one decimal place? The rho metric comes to -0.1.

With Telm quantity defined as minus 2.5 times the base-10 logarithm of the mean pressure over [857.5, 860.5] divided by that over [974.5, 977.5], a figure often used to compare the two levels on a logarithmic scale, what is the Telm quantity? 0.061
